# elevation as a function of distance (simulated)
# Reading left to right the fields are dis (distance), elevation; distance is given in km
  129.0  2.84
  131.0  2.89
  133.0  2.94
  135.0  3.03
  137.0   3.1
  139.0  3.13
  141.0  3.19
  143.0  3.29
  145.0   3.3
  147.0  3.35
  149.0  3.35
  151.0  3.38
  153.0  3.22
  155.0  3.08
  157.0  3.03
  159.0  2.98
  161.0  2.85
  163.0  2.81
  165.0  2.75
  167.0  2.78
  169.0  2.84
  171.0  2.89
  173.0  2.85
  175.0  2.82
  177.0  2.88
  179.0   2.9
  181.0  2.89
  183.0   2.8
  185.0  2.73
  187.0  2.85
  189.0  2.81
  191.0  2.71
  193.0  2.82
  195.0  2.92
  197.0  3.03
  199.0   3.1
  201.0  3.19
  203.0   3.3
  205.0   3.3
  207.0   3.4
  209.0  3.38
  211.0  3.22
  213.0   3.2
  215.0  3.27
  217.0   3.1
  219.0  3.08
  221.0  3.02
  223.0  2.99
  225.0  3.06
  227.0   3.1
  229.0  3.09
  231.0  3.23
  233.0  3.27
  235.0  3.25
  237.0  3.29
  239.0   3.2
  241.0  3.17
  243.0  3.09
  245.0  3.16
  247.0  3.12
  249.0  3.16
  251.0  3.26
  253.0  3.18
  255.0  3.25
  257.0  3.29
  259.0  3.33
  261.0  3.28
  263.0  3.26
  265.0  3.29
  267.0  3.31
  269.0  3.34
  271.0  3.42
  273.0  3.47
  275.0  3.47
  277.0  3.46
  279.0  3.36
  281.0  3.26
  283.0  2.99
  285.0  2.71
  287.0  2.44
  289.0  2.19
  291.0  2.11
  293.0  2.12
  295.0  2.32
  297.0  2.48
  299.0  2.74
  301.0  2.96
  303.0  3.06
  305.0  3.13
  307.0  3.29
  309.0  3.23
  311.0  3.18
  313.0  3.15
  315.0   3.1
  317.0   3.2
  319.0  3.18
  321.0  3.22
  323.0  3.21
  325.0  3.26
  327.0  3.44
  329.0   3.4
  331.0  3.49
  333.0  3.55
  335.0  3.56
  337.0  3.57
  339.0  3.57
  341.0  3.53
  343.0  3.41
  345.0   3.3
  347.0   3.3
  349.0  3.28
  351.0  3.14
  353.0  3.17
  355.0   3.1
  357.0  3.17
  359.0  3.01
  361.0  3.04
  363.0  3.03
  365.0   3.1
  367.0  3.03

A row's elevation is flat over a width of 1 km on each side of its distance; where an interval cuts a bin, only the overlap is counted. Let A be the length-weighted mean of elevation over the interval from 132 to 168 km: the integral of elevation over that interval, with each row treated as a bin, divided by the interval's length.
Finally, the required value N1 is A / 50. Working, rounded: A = 3.1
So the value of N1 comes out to 0.062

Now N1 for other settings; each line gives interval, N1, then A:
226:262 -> 0.064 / 3.2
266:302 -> 0.058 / 2.9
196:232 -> 0.063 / 3.2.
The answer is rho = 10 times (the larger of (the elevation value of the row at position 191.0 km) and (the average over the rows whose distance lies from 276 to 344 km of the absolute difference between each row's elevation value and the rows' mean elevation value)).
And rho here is 27.1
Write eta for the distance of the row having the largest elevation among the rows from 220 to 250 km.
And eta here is 237.0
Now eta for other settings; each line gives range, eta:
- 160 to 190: 179.0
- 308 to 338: 337.0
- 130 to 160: 151.0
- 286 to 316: 307.0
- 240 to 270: 269.0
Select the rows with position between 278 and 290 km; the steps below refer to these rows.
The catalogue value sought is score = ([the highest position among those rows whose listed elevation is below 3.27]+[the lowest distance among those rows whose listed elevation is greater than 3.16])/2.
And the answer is 284 km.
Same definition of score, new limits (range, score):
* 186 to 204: 201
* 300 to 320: 313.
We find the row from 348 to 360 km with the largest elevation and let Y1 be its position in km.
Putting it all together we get 349.0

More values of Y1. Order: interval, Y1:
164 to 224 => 207.0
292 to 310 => 307.0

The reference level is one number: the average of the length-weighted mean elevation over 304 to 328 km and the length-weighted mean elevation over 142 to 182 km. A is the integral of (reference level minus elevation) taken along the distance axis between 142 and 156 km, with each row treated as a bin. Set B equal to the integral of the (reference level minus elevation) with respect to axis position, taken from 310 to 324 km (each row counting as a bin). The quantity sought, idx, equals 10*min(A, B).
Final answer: -23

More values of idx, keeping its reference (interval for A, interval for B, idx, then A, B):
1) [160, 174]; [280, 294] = 41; 4.1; 8.0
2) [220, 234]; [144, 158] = -18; 0.1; -1.8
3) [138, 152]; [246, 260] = -24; -2.4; -1.6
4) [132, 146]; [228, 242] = -14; -0.4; -1.4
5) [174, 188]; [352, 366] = 4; 3.9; 0.4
